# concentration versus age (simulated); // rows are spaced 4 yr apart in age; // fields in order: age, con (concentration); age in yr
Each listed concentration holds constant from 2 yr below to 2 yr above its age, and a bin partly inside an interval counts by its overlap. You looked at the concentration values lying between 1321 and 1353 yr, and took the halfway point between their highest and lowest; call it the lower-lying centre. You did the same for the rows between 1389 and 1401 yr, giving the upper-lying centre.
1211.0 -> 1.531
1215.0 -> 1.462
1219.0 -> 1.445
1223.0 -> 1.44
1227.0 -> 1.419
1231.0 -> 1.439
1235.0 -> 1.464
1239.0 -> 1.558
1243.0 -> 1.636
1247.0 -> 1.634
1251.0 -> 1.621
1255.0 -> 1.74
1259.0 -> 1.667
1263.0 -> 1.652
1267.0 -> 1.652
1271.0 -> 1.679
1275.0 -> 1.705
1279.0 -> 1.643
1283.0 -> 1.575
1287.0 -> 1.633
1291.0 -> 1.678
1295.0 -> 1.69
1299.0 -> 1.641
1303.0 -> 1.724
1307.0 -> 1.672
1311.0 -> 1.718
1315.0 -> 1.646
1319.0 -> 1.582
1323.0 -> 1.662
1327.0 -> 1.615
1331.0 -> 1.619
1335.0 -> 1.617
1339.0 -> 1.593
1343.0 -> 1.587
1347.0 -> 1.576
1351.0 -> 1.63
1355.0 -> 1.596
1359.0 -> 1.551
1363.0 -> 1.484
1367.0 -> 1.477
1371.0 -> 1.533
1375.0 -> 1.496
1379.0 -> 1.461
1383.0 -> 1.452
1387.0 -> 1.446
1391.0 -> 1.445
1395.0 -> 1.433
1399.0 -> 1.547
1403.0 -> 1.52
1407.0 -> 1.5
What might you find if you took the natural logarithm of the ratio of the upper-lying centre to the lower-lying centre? -0.08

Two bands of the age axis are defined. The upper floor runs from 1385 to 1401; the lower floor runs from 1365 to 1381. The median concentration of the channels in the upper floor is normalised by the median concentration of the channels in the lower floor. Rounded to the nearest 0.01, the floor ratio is 0.97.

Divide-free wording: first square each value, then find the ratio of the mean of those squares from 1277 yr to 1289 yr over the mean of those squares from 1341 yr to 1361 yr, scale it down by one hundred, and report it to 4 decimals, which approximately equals 0.0104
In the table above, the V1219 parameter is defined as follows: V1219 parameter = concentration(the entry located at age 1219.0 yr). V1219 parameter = 1.445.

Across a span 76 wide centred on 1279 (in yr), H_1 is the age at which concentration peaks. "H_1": 1255.0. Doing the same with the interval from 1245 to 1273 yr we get 1255.0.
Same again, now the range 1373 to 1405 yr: 1399.0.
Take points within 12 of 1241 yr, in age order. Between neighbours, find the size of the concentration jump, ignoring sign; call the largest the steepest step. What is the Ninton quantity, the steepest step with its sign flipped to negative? -0.094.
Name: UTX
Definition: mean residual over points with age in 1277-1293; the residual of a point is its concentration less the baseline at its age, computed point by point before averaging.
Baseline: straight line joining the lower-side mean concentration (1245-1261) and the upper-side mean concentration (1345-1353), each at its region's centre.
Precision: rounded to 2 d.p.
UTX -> -0.01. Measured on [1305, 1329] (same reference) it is 0.03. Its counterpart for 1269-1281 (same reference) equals 0.02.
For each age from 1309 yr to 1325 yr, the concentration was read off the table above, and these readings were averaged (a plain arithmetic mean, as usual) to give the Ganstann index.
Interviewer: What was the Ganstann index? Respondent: 1.65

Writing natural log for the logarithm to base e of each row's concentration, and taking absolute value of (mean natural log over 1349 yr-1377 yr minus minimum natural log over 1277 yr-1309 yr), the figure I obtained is 0.024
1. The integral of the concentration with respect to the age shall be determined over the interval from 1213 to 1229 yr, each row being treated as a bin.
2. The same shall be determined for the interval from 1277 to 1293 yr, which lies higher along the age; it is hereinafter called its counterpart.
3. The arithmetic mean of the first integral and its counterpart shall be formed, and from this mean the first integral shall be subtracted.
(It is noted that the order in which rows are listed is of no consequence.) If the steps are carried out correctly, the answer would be 1.5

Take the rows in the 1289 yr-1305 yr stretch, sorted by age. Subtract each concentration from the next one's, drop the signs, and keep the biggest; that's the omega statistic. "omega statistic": 0.083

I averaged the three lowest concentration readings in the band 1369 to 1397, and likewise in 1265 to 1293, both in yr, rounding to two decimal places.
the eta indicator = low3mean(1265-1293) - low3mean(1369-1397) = 0.18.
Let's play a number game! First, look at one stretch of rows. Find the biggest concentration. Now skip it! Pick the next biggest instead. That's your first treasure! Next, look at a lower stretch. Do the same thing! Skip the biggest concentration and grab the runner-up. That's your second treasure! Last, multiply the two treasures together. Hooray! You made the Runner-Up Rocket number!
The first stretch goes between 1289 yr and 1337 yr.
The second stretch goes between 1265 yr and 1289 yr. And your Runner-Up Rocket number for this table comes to 2.9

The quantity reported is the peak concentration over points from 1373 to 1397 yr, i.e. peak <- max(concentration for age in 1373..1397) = 1.496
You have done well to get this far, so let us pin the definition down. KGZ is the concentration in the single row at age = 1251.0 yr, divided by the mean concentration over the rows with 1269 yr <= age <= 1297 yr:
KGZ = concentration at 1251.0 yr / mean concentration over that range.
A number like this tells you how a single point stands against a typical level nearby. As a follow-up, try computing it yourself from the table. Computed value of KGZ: 0.98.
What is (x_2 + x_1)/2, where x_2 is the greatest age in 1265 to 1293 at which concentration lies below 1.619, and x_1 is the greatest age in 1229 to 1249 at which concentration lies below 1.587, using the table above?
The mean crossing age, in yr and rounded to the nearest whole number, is 1261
